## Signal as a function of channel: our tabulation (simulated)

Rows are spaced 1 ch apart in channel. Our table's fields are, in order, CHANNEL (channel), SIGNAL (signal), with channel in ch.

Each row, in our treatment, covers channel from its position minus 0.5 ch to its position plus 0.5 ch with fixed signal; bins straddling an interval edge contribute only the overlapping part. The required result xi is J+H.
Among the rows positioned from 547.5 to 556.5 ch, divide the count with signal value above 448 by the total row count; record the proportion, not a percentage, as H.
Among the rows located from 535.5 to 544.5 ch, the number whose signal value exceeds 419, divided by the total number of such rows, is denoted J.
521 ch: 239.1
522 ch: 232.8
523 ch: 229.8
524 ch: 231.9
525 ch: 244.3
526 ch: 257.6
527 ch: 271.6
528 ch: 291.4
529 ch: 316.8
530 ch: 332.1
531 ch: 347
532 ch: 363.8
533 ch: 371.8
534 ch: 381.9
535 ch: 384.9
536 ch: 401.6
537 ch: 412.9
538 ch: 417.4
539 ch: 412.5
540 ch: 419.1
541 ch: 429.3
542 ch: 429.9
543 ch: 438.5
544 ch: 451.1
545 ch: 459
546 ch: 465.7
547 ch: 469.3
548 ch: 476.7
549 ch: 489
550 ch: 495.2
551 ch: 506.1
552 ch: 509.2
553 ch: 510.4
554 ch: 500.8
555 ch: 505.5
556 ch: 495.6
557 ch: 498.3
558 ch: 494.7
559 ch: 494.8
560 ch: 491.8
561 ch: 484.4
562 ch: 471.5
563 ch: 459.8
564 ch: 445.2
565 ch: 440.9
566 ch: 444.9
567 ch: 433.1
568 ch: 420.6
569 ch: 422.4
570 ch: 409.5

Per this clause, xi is 1.6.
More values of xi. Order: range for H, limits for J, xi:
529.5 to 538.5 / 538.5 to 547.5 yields 0.9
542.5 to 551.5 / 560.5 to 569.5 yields 1.9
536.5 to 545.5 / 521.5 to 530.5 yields 0.2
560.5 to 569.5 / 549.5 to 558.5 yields 1.3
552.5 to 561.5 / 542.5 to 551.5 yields 2.0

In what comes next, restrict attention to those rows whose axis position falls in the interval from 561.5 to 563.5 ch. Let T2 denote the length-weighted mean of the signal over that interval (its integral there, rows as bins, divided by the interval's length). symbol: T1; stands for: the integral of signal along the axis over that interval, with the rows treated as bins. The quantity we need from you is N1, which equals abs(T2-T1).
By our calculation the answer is 466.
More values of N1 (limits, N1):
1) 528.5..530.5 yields 324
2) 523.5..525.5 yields 238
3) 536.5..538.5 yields 415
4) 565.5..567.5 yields 439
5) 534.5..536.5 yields 393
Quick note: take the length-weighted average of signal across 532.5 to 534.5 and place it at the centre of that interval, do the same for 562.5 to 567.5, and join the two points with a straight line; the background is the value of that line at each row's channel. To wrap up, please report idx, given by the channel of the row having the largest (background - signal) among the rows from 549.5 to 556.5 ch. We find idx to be 556 ch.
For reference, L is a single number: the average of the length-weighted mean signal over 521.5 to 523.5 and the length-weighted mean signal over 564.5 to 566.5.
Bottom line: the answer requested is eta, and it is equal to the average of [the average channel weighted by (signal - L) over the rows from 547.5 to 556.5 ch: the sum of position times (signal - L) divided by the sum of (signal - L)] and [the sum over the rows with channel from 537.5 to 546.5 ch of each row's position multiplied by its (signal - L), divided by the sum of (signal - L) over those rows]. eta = 547.3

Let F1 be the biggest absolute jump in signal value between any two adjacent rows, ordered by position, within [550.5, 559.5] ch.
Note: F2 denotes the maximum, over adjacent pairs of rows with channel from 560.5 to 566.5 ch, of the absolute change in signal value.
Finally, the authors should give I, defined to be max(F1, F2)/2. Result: 7.3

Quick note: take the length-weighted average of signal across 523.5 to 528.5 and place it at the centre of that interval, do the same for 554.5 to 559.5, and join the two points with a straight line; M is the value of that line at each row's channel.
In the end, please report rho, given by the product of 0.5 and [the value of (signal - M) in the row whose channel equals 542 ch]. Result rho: 24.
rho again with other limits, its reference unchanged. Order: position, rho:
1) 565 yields -59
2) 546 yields 26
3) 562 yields -32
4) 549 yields 26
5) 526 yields -1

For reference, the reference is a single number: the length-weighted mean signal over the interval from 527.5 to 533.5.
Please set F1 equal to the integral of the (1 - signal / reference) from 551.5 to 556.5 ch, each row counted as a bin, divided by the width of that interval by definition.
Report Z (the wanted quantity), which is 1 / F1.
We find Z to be -2.0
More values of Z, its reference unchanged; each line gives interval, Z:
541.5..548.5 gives -2.8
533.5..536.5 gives -6.4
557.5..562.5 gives -2.2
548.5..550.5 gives -2.2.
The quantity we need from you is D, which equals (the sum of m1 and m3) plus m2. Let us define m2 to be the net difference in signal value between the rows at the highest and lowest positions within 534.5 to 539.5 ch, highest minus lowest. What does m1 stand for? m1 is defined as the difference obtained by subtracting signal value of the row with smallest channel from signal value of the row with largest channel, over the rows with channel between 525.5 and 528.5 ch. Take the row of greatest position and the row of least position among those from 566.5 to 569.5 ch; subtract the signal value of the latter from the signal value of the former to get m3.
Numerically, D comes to 51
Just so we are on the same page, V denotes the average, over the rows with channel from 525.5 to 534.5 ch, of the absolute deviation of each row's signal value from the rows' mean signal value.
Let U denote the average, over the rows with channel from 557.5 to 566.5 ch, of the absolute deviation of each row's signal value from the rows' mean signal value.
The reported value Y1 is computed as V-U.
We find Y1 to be 17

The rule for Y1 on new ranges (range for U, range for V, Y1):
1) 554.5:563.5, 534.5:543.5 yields 1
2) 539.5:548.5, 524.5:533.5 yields 22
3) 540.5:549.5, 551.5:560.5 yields -12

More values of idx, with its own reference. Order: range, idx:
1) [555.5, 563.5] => 563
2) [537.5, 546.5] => 539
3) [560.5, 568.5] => 568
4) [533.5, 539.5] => 534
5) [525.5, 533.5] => 526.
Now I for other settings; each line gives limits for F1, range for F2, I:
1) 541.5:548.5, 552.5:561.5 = 6.3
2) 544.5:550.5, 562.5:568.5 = 7.3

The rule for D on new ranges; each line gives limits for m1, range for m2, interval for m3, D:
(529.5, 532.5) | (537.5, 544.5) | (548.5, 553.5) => 87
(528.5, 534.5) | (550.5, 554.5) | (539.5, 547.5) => 110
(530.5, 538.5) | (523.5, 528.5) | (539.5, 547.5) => 180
